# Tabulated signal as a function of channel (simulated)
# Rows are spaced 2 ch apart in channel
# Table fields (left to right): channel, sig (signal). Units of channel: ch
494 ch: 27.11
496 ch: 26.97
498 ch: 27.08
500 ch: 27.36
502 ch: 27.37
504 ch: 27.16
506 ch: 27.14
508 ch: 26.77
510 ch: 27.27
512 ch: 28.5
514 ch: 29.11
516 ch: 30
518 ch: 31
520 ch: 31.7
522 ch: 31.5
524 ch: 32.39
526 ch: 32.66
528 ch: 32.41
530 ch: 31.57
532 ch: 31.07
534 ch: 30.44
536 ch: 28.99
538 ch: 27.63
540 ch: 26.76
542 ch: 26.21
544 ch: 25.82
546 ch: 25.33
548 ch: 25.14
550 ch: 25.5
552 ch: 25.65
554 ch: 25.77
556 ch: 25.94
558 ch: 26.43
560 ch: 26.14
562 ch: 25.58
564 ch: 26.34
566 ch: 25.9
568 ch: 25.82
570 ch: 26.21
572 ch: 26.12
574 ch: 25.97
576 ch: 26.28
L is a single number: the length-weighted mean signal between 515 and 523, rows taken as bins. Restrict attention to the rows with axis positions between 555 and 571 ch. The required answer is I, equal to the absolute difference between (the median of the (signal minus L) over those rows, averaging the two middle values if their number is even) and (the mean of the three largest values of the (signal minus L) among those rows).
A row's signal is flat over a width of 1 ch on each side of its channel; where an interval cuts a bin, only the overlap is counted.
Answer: 0.3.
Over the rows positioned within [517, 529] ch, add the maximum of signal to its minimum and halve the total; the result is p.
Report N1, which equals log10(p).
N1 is 1.50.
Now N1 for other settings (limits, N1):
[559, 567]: 1.41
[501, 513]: 1.44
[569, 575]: 1.42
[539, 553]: 1.41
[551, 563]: 1.42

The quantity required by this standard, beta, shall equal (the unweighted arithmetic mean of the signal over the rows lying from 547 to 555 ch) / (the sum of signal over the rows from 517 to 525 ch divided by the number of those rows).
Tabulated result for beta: 0.8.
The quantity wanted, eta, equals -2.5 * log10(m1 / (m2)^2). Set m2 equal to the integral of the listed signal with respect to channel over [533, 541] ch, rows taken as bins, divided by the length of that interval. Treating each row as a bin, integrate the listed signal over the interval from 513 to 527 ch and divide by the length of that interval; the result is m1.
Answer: 3.54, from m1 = 31.2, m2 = 28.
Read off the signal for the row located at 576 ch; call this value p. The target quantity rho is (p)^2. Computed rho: 691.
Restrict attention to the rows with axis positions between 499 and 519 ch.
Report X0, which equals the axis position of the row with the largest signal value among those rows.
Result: 518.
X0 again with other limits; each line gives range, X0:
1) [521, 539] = 526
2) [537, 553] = 538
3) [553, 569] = 558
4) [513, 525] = 524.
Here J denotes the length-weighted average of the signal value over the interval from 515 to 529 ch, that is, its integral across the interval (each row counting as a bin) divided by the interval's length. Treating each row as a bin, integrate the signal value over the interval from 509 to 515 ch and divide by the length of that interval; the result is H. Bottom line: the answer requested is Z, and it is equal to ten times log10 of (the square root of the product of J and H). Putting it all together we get 14.8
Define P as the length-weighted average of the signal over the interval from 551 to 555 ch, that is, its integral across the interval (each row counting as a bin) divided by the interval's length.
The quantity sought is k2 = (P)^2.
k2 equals 661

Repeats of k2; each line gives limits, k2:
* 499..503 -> 749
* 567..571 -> 677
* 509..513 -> 778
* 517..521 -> 983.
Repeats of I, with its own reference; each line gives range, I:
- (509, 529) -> 1.2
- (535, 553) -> 2.0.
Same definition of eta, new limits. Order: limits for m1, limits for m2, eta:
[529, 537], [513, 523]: 3.72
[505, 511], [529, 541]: 3.76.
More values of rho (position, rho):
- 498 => 733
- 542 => 687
